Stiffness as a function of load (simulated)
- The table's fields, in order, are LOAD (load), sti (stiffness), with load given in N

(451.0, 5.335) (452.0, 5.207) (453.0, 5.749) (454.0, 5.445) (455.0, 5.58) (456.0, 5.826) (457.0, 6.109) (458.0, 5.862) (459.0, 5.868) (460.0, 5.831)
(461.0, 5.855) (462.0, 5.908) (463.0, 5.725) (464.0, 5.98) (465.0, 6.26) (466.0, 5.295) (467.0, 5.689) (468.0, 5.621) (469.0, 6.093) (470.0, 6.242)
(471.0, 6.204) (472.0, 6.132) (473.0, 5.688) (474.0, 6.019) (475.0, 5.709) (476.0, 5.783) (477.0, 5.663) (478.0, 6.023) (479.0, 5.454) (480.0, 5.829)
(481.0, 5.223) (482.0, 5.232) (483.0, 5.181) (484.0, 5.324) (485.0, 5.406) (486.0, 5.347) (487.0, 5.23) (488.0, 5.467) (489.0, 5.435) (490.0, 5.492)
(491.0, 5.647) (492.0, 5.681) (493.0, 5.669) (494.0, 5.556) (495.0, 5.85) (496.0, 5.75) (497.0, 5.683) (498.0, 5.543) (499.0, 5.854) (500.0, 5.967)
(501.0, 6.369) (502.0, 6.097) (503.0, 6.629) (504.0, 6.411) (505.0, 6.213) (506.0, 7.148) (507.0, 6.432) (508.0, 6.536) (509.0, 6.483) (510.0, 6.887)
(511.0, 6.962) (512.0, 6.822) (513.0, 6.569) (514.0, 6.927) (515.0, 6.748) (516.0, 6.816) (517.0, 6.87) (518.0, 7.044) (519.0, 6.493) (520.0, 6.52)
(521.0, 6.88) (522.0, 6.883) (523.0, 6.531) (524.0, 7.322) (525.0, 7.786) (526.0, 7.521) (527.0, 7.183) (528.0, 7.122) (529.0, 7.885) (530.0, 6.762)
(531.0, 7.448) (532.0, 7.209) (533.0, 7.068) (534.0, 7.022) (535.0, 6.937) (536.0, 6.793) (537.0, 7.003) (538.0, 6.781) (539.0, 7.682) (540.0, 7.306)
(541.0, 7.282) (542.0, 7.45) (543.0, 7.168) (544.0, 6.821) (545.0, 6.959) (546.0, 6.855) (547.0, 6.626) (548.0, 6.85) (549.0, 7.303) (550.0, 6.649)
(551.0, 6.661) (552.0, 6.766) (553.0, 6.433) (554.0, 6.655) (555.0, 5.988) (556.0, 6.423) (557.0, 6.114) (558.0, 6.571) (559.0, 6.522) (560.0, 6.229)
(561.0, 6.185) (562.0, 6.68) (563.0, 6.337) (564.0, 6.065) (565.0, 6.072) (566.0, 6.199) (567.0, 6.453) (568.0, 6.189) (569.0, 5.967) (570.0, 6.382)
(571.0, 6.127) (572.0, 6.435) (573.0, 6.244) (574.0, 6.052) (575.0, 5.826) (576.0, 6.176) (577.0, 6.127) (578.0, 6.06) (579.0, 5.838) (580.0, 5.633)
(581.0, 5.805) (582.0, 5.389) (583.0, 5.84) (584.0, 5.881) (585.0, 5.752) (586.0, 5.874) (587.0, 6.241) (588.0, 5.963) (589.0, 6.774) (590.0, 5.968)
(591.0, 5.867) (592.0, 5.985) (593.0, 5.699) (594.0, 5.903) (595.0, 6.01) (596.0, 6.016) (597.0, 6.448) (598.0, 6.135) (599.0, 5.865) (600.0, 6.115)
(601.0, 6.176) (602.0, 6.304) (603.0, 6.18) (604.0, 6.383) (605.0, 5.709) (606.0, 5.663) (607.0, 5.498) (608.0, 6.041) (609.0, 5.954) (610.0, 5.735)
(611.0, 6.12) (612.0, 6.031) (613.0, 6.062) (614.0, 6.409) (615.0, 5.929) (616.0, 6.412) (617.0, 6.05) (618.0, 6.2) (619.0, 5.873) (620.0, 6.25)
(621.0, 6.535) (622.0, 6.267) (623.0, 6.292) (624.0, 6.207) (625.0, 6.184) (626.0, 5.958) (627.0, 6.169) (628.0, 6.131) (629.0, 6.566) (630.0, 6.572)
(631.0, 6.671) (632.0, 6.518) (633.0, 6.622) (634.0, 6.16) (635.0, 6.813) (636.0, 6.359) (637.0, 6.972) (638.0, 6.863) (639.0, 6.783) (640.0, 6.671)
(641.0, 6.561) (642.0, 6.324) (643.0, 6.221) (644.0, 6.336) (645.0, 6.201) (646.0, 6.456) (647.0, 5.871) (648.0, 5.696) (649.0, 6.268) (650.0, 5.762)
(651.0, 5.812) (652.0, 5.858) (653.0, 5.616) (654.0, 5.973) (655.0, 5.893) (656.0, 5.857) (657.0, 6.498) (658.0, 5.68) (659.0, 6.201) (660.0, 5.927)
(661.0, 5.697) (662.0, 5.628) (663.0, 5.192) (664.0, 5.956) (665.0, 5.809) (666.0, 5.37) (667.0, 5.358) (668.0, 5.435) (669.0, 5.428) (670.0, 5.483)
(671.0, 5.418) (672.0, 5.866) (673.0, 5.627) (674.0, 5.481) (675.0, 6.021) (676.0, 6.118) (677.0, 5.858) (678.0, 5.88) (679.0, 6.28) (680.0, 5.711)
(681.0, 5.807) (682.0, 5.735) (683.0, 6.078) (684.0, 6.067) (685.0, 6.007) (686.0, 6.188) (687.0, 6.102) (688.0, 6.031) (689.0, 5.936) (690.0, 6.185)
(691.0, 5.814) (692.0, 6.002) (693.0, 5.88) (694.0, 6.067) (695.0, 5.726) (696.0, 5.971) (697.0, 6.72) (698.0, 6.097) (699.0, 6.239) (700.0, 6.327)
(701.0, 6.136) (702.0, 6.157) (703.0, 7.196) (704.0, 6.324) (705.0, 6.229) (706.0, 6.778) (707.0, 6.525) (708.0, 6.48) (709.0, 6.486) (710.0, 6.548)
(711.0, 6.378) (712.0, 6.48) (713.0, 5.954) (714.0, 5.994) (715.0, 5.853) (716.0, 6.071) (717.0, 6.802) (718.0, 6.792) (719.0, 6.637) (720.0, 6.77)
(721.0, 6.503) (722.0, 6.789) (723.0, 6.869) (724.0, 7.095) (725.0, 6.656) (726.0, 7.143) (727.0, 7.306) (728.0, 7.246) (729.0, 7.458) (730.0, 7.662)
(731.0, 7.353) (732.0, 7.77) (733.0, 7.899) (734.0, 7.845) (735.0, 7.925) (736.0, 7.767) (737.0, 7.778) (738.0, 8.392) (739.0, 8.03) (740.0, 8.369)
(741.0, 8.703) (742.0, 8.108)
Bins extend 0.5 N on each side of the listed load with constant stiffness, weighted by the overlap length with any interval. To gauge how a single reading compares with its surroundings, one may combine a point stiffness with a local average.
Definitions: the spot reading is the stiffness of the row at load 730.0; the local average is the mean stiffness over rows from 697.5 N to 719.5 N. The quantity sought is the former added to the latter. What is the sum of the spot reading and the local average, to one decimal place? 14.0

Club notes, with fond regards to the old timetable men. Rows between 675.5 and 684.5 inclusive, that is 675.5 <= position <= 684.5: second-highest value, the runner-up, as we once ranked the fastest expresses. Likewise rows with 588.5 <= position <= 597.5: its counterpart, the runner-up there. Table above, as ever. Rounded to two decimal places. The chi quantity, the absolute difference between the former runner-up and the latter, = 0.33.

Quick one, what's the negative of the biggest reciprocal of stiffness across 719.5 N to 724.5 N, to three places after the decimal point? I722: -0.154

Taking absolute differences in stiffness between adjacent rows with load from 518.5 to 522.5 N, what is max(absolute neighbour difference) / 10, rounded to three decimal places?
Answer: 0.036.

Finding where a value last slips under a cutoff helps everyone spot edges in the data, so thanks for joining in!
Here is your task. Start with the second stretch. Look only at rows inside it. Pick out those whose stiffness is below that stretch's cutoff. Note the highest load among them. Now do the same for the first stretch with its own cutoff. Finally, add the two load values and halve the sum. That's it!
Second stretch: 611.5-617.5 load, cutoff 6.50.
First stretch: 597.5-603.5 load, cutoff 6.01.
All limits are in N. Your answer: 608.0 N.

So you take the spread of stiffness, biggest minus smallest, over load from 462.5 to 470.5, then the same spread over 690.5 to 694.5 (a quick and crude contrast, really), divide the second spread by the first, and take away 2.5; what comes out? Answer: -2.2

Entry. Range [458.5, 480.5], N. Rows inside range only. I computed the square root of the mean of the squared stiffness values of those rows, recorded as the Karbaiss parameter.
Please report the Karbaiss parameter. 5.86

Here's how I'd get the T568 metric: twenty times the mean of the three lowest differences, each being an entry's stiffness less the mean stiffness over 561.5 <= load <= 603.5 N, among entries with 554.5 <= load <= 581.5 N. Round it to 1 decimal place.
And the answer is -6.4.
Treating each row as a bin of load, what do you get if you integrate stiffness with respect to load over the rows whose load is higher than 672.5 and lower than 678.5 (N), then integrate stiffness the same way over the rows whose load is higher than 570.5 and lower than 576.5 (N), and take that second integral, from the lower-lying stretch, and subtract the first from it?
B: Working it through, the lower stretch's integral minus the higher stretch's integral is 2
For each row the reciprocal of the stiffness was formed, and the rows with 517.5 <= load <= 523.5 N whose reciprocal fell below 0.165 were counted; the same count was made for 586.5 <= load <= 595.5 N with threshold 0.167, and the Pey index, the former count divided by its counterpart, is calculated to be 2.0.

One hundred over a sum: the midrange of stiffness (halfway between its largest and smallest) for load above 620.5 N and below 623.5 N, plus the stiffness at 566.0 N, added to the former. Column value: 7.9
